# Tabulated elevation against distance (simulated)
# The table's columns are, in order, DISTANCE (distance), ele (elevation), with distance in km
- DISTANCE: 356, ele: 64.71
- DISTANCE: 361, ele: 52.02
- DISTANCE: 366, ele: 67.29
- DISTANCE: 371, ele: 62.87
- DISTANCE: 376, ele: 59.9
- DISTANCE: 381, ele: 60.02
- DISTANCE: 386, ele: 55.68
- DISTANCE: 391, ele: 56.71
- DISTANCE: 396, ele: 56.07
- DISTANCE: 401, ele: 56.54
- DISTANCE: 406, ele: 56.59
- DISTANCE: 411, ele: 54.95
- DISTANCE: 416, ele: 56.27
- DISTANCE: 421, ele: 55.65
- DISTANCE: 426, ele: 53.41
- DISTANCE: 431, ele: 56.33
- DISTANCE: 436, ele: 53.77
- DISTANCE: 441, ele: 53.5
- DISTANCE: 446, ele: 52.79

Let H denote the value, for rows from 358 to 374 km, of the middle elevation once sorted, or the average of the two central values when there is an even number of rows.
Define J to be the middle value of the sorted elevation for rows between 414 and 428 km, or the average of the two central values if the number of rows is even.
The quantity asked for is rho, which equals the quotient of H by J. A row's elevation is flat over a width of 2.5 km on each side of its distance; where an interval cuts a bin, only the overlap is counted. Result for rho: 1.13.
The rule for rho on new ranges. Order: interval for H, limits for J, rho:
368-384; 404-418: 1.07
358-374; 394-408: 1.11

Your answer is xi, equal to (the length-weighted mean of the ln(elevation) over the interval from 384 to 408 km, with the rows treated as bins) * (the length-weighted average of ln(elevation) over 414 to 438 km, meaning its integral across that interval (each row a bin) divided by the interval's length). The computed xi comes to 16.2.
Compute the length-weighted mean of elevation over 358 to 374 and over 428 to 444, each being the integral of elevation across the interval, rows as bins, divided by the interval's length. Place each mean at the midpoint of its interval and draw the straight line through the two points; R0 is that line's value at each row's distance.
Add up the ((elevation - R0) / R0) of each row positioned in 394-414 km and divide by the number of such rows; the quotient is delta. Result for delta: -0.024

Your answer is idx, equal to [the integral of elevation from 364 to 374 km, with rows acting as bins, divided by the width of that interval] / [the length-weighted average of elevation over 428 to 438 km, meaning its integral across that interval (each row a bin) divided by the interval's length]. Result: 1.18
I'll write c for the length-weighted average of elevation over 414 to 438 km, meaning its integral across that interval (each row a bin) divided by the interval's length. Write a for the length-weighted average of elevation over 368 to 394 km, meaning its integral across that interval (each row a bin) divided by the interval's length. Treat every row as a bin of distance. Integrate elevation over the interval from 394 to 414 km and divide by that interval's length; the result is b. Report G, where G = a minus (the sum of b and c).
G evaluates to -52.0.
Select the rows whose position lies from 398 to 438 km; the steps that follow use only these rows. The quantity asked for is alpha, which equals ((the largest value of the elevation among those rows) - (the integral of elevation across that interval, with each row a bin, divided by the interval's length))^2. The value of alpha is 1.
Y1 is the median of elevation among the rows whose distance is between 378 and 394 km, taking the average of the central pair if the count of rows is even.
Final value 56.7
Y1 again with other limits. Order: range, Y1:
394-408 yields 56.5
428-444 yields 53.8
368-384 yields 60.0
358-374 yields 62.9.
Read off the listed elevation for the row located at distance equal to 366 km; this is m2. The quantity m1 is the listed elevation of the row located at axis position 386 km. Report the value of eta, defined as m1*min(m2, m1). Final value 3100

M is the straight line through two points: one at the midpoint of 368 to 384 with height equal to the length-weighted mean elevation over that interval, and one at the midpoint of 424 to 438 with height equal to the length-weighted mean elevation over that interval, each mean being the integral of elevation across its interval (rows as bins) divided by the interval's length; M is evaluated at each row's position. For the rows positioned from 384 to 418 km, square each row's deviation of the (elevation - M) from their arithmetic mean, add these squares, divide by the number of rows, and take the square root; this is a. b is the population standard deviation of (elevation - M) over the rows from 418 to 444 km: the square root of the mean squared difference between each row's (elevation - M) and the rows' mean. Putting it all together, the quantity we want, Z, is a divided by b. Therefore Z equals 1.09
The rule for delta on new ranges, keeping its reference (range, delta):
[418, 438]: -0.006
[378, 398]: -0.028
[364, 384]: 0.039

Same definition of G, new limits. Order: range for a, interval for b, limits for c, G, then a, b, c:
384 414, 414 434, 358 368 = -58.8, 56.1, 55.4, 60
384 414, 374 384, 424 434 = -58.5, 56.1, 59.7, 55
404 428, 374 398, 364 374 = -67.0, 55.4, 57.7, 65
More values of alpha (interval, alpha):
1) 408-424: 0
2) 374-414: 9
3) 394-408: 0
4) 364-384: 26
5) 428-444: 4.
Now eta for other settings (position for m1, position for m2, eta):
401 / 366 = 3197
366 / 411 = 3698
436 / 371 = 2891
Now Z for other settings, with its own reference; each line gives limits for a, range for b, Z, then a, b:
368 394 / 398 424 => 2.45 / 1.86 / 0.8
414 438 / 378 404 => 0.89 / 1.11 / 1.2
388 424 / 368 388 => 0.50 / 0.98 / 2.0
